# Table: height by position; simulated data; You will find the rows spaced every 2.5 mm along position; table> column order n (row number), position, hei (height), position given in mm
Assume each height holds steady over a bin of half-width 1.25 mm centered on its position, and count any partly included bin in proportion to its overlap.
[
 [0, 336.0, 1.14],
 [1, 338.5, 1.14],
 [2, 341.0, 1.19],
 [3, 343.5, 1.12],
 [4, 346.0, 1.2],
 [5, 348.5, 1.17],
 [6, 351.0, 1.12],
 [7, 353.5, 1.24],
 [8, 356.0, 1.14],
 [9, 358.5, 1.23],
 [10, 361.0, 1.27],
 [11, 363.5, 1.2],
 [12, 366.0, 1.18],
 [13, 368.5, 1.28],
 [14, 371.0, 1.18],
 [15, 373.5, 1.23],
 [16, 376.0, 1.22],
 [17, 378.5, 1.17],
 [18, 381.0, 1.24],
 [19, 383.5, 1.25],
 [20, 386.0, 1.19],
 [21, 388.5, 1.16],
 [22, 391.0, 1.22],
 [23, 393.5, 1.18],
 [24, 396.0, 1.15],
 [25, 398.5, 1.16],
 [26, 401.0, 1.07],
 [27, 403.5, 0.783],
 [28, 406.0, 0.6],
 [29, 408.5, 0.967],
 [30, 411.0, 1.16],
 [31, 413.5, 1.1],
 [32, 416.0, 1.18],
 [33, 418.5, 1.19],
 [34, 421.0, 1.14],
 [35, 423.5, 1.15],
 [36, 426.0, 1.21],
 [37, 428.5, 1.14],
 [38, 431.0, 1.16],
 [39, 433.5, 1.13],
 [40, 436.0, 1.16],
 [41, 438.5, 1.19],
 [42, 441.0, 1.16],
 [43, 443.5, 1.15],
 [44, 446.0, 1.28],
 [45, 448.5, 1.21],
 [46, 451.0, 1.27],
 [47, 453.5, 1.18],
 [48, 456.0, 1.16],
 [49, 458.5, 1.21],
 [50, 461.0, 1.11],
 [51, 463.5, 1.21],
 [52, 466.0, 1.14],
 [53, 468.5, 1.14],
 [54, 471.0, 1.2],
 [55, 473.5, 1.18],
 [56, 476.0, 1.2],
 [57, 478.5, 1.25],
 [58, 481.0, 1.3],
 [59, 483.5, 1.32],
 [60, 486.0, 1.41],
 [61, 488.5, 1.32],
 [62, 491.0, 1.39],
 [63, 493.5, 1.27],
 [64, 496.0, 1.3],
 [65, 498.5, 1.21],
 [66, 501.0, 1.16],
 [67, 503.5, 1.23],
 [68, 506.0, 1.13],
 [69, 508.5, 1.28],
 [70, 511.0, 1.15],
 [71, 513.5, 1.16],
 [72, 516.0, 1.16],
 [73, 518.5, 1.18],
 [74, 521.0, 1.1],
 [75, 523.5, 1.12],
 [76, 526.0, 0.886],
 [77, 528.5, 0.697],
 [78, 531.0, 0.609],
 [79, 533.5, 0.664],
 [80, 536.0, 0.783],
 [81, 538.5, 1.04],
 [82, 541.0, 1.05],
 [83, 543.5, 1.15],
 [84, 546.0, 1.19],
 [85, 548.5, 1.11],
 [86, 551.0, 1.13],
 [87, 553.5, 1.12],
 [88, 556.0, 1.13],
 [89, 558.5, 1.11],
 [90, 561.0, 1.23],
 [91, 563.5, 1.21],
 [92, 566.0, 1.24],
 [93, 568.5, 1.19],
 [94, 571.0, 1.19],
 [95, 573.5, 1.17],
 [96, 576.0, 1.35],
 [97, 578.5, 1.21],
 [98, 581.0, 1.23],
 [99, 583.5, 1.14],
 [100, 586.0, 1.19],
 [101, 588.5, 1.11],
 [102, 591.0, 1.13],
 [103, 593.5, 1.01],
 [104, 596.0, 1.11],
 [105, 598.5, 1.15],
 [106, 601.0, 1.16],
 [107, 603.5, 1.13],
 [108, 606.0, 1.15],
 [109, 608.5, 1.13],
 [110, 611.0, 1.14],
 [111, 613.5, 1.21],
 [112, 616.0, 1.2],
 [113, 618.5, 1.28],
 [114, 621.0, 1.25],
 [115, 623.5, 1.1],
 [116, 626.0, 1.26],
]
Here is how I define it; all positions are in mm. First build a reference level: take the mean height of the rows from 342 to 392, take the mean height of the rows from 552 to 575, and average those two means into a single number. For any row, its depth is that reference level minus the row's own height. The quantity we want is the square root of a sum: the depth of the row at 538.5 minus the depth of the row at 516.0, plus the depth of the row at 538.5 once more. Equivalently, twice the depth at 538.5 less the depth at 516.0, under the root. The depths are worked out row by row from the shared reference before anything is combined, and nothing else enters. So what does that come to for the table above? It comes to 0.52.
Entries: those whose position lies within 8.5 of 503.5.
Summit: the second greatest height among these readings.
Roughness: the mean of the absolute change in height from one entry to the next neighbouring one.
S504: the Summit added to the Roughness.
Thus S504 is 1.38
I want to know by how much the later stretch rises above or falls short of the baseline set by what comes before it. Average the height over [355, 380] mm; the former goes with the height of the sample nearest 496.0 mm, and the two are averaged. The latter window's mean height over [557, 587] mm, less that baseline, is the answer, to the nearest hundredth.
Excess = -0.05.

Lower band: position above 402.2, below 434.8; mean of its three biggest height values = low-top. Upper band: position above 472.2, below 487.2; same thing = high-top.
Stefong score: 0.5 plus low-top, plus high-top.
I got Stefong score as 3.04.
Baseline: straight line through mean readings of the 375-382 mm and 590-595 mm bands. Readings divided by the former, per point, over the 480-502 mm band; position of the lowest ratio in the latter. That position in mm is 501.0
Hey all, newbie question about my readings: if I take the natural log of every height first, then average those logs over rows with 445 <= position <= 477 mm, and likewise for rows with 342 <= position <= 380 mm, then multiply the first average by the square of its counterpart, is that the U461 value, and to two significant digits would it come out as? 0.0056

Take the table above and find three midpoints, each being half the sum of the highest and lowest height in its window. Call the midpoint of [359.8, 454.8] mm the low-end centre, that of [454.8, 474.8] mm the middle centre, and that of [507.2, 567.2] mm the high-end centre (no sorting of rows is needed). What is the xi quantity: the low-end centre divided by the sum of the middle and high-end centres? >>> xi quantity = 0.45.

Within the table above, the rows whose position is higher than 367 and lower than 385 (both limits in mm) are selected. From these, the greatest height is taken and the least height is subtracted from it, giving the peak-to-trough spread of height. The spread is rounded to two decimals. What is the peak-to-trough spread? 0.11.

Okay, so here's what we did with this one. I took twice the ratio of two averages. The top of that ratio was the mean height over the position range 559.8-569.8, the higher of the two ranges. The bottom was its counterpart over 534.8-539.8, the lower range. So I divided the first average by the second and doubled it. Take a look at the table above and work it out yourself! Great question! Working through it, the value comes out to 2.7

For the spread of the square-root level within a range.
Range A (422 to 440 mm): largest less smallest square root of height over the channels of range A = 0.037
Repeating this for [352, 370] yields 0.064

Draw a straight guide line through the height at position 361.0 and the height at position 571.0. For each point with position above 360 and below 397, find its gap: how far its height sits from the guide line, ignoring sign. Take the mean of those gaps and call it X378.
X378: 0.057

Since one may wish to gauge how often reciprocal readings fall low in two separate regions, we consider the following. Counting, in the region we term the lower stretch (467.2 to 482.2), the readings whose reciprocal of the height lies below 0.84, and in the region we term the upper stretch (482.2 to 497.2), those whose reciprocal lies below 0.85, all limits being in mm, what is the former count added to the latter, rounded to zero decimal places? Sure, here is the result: 10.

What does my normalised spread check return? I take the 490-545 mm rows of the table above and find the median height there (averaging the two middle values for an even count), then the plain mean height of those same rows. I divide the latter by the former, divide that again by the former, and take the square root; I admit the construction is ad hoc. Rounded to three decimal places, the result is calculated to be 0.903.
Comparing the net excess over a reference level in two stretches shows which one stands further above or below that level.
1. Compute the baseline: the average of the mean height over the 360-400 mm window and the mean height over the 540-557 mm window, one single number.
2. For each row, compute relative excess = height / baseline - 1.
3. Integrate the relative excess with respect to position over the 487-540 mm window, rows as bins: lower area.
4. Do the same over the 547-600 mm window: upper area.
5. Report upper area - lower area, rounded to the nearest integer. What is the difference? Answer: 3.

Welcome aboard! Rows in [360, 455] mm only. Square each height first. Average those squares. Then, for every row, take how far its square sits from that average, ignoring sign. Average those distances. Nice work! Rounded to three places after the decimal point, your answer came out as 0.144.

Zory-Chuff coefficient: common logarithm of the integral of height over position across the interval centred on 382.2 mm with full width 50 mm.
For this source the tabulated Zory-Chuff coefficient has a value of 1.76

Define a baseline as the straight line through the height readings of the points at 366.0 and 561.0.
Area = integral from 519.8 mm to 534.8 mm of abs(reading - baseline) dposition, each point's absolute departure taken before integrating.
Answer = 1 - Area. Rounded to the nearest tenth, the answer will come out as -4.6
